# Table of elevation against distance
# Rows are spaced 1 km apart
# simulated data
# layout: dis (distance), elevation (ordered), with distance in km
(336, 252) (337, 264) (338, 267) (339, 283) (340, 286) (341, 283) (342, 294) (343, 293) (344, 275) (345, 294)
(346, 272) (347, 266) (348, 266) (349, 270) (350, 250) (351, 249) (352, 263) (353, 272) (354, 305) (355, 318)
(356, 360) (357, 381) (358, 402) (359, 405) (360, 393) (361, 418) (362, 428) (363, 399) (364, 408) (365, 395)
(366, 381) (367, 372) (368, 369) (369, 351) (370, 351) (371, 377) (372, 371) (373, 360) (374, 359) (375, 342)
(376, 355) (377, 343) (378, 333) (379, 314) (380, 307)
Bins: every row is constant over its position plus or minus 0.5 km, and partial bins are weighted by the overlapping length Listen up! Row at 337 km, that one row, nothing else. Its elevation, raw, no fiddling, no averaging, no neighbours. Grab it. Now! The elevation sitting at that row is 264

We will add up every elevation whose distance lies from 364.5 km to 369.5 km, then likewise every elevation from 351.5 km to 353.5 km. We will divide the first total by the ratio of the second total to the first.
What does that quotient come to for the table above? 6522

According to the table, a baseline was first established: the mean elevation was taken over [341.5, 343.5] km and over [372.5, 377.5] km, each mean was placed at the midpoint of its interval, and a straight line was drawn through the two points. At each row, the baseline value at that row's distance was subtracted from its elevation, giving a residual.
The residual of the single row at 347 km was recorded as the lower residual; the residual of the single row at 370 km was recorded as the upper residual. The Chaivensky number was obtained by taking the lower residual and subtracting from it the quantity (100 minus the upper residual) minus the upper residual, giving -119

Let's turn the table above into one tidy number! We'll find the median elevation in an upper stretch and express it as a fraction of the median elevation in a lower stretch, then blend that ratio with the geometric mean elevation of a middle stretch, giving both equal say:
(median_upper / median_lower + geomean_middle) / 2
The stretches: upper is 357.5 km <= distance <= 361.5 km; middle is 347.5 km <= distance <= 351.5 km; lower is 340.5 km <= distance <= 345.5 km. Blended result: 130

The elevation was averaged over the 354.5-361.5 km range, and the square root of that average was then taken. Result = 19.6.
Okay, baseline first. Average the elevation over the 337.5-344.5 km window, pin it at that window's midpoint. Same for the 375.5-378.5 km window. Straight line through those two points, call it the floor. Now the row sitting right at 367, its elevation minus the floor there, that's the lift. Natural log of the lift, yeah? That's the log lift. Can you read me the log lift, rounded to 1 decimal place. 3.8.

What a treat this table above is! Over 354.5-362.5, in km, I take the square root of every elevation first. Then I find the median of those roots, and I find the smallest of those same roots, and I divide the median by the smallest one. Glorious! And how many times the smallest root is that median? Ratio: 1.118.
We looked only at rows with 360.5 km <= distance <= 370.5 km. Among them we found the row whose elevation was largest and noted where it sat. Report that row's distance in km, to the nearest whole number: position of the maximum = 362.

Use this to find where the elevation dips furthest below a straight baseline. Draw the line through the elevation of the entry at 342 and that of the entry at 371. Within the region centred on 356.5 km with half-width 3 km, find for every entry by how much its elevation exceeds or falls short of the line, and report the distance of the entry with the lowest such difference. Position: 354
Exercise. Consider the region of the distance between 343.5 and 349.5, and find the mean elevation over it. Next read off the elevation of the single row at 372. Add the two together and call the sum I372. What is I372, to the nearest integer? 645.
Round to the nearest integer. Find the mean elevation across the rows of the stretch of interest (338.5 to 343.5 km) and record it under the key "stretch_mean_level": 288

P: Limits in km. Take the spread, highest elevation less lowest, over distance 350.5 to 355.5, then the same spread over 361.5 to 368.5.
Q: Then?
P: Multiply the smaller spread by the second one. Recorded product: 3481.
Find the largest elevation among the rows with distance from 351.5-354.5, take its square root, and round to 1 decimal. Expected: 17.5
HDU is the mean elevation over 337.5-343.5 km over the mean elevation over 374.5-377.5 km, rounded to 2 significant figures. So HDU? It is 0.82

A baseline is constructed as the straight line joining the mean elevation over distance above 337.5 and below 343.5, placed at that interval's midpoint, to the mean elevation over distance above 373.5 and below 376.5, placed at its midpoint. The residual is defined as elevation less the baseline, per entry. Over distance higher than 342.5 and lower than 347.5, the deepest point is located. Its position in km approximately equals 347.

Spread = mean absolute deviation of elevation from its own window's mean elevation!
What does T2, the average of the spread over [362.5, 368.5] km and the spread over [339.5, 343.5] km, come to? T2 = 8.9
